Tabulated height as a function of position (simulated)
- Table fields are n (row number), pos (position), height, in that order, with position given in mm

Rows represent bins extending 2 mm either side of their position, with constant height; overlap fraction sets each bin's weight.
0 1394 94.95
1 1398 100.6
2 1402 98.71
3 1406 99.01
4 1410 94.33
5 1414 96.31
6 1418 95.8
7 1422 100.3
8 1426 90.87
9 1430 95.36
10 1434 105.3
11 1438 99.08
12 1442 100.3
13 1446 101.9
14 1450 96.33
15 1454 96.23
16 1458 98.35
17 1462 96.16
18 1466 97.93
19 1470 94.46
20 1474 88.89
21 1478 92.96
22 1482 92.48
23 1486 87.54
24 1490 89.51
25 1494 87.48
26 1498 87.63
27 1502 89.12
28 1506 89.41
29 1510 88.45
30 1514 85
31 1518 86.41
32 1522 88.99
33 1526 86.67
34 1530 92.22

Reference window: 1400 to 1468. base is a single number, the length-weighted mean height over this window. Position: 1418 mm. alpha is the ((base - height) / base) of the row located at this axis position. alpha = 0.020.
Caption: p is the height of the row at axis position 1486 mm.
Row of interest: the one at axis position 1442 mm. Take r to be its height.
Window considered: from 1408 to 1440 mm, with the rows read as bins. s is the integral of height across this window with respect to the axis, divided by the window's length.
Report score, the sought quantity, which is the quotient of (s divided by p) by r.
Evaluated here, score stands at 0.0111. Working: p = 87.54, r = 100.3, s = 97.2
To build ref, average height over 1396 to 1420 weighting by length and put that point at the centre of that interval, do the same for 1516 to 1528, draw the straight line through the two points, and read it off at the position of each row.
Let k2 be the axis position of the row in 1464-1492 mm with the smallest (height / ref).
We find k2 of 1486 mm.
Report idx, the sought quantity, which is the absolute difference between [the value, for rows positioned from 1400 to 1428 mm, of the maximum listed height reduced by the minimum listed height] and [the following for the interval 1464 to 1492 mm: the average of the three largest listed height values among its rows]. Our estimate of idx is 86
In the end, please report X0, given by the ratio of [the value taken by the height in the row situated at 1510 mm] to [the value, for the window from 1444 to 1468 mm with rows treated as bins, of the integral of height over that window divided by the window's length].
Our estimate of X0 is 0.90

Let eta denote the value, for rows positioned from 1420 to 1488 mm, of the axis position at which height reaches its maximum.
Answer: 1434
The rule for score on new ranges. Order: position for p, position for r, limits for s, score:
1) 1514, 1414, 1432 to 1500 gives 0.0116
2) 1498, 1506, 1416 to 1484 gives 0.0123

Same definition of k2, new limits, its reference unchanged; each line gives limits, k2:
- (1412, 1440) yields 1426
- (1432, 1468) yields 1450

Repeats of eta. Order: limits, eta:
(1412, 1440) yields 1434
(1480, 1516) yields 1482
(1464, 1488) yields 1466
